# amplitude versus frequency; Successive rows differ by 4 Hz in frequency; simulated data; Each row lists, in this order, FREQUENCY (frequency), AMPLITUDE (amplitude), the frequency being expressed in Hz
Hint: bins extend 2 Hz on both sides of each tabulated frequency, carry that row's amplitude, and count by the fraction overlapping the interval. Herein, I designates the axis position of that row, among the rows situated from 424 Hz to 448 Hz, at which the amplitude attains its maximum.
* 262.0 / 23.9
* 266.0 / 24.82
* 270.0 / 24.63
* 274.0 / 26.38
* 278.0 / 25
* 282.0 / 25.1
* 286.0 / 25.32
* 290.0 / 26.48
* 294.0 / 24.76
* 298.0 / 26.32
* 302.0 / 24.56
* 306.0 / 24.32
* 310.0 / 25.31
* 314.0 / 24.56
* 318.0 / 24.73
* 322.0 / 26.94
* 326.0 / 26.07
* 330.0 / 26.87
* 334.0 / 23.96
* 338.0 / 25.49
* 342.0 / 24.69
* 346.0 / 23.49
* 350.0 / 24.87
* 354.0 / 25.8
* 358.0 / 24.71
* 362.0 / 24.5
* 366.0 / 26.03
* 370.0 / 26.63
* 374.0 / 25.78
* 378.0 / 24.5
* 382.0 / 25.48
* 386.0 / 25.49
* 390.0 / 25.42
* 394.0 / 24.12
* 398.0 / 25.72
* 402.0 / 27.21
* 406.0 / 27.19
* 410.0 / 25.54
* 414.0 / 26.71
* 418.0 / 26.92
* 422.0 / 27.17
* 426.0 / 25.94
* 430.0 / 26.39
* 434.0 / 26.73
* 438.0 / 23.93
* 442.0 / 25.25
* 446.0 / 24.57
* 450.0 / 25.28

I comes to 434.0 Hz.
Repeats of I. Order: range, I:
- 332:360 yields 354.0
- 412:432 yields 422.0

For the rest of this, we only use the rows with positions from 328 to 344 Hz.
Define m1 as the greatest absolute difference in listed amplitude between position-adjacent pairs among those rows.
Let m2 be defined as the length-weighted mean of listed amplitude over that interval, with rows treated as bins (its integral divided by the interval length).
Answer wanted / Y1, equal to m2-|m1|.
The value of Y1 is 22.3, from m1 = 2.91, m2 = 25.3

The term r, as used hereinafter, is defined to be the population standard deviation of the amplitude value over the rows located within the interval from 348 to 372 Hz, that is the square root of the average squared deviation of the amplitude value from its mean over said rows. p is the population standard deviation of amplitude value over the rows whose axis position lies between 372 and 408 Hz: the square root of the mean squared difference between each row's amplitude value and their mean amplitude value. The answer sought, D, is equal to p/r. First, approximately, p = 1.0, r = 0.78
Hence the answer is 1.3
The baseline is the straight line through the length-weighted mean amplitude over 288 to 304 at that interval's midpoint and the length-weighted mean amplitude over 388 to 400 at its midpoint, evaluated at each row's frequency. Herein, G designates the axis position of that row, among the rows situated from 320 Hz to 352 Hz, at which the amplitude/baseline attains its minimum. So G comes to 346.0 Hz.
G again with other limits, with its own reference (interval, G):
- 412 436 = 426.0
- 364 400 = 394.0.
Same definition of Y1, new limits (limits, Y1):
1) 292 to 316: 23.2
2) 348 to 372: 23.9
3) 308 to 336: 22.6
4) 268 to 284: 23.5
